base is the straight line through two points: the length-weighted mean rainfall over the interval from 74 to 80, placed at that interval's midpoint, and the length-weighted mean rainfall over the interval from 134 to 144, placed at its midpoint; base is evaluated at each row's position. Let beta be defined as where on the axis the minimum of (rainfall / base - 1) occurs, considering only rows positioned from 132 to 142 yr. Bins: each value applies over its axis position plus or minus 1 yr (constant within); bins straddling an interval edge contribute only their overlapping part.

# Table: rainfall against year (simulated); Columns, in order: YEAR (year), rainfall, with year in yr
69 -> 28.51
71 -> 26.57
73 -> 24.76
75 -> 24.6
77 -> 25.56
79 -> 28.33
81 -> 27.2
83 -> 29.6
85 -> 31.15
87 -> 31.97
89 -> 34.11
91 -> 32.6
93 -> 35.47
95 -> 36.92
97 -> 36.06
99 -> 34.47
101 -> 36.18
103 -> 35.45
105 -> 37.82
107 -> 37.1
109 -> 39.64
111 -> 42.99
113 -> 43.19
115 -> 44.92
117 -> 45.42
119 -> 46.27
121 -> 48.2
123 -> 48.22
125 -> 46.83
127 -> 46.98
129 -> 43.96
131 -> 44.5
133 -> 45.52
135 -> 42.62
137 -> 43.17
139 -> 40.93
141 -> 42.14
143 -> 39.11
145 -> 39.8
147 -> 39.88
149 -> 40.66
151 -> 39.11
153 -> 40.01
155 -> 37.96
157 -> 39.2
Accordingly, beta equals 139 yr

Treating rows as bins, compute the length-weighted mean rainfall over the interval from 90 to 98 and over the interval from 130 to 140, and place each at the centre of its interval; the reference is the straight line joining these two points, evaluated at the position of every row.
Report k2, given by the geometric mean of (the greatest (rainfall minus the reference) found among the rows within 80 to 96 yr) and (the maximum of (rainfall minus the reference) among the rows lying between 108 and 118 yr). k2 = 2.9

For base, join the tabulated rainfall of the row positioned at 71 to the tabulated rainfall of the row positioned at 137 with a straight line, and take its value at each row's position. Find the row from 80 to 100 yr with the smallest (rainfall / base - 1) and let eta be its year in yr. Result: 81 yr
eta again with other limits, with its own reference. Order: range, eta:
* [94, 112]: 103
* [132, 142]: 139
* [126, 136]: 135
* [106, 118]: 107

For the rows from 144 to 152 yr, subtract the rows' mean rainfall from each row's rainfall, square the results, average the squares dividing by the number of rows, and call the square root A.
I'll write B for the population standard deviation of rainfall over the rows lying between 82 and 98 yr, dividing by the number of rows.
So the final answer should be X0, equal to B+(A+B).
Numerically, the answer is 5.4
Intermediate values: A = 0.5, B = 2.4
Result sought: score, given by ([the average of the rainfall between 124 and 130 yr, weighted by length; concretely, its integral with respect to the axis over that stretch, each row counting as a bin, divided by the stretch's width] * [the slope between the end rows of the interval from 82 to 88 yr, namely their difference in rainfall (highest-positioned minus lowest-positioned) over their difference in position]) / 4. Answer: 7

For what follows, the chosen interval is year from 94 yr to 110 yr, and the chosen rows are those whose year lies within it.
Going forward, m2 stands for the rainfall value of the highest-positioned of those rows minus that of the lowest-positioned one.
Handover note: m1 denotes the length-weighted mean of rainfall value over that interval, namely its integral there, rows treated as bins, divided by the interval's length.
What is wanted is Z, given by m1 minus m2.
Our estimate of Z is 34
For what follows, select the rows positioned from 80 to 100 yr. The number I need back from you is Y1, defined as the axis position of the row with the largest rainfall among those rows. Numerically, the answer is 95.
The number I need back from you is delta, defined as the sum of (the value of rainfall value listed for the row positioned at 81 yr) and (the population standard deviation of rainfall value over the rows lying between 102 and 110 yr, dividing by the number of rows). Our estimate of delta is 29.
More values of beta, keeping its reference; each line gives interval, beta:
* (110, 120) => 113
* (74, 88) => 75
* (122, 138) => 135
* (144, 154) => 151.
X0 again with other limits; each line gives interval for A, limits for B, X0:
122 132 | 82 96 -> 6.3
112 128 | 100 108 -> 3.4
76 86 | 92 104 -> 3.4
